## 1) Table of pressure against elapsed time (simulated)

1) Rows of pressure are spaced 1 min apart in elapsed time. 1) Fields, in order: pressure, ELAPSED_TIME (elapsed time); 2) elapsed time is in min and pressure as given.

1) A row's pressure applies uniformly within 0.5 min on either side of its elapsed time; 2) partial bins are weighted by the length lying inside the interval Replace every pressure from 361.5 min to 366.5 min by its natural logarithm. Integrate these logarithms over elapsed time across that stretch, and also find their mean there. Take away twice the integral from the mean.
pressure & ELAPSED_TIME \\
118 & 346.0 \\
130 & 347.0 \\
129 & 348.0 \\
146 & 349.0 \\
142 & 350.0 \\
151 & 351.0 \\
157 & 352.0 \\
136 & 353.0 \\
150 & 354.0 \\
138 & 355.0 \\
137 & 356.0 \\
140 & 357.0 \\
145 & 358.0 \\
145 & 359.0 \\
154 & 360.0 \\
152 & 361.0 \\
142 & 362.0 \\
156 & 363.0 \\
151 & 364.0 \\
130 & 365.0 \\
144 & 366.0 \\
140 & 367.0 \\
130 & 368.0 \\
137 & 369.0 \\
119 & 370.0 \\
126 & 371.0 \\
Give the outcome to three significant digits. -44.7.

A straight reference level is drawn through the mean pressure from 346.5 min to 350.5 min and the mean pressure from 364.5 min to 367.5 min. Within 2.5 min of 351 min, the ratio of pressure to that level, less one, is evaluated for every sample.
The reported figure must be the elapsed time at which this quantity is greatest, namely 352.0 min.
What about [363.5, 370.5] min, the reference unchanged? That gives 364.0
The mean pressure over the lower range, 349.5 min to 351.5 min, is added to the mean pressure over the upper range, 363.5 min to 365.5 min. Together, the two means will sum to 287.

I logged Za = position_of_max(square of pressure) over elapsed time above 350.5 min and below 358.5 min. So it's 352.0 min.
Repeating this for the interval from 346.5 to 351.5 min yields 351.0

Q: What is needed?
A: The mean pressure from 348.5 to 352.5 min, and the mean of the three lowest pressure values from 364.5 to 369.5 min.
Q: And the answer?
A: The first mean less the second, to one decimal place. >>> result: 16.7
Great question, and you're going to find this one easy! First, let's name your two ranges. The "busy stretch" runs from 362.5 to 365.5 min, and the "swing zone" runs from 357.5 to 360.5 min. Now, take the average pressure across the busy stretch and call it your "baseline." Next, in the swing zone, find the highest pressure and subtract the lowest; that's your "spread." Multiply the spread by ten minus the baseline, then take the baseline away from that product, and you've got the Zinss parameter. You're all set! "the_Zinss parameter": -1367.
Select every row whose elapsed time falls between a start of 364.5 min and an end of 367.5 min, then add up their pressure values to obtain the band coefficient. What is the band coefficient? 414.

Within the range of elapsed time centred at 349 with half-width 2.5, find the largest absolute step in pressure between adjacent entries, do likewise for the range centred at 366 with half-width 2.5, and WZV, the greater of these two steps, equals 21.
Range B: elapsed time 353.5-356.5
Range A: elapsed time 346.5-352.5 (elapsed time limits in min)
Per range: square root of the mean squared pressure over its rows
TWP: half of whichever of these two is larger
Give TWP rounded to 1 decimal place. 71.4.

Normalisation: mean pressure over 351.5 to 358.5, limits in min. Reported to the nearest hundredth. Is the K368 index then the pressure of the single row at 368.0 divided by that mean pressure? 0.91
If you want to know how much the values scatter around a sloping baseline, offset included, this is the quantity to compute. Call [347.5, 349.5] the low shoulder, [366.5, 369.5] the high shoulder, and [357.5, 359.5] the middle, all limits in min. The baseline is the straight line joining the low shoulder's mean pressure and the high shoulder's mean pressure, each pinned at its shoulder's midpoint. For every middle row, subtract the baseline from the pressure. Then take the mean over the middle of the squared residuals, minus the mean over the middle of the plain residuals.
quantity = 63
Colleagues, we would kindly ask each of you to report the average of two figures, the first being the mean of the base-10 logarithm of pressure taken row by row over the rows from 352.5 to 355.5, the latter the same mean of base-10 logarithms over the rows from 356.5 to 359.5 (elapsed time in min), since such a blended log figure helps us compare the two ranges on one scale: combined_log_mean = 2.15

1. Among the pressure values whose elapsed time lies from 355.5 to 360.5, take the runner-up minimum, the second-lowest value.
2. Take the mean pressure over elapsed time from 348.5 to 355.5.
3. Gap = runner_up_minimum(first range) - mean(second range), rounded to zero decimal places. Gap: -6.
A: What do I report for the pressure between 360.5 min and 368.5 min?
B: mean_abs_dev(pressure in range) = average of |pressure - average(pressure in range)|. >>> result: 7.6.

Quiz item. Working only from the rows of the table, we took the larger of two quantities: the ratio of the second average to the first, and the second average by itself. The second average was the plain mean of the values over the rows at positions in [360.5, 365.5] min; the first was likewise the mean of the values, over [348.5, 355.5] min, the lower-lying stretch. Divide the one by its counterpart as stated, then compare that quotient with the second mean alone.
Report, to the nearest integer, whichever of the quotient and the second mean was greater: 146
